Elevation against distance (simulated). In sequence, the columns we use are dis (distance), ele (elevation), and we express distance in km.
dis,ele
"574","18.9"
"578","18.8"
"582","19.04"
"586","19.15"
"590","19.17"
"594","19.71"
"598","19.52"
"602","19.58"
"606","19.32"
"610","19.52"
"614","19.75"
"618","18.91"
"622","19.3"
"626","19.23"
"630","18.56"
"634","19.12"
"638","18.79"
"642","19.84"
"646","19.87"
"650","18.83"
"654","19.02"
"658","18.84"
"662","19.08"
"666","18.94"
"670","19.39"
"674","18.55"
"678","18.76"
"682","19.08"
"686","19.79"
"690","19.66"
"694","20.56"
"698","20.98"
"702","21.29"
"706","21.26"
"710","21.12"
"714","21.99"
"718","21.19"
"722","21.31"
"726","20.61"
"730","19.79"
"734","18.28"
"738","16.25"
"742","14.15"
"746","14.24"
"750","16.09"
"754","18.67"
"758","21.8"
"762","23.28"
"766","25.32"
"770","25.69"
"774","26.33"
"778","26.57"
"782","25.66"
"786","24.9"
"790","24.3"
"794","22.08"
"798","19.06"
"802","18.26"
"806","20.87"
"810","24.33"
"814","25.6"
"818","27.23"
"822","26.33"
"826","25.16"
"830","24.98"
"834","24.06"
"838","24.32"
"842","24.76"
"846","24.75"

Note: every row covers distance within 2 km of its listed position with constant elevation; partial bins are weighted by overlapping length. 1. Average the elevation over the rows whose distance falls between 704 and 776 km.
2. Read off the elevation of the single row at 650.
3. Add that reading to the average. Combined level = 39.2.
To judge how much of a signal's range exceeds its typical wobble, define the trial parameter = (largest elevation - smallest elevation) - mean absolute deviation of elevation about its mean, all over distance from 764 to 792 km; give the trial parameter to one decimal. 1.7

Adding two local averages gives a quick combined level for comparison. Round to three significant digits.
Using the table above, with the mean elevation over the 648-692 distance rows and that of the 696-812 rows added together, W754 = 40.3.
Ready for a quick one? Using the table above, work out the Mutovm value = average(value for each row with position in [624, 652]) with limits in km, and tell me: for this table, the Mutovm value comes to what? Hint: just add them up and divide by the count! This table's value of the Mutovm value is 19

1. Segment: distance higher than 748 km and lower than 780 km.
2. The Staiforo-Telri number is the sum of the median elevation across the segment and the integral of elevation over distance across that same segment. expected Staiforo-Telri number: 759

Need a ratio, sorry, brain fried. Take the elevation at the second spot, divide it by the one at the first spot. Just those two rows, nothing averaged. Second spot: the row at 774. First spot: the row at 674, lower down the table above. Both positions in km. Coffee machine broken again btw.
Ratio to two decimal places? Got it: 1.42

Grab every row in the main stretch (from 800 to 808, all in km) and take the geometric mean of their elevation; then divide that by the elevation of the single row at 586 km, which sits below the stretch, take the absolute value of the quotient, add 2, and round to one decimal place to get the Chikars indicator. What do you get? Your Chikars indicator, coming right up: 3.0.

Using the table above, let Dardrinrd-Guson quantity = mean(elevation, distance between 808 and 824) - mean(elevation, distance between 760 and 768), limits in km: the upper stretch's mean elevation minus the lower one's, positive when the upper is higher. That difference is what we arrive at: 1.6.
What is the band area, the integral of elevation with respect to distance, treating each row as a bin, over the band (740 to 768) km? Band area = 534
